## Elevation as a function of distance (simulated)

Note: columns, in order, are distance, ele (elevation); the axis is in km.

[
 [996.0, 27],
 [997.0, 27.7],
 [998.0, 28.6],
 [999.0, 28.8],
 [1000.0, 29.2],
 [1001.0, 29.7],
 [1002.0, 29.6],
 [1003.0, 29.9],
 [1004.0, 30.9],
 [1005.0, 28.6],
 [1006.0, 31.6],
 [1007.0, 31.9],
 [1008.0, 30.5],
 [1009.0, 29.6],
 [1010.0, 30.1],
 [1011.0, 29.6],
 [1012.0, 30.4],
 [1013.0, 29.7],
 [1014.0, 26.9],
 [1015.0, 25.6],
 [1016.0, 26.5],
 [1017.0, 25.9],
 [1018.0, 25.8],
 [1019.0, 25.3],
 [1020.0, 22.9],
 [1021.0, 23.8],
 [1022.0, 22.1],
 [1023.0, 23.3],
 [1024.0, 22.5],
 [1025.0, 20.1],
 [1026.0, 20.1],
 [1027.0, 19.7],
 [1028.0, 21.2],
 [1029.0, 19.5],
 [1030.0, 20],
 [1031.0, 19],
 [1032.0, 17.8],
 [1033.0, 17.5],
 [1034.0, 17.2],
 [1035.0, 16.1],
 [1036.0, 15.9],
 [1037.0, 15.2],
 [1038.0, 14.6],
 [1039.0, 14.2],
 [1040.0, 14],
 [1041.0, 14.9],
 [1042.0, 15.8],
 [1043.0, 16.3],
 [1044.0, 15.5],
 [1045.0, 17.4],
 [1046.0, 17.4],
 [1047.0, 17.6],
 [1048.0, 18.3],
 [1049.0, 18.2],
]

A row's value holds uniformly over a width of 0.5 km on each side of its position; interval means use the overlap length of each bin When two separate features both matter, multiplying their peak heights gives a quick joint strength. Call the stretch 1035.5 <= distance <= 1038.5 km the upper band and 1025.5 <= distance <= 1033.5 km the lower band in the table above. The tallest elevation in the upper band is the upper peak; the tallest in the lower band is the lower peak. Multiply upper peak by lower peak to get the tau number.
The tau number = 337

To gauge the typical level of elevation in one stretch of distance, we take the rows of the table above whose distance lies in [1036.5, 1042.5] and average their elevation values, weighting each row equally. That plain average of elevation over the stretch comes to 15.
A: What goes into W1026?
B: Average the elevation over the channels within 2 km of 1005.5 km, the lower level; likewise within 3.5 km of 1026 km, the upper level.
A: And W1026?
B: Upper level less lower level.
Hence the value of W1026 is -10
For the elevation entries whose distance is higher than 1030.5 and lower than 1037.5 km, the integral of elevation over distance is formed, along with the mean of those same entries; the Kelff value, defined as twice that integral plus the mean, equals 254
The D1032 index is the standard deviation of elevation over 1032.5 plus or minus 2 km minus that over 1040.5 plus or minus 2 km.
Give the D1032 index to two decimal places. -0.02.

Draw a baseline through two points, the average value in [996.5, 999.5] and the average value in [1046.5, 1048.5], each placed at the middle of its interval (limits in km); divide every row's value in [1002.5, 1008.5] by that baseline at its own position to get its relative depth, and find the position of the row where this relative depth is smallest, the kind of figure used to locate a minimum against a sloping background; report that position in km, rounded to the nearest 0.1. 1005.0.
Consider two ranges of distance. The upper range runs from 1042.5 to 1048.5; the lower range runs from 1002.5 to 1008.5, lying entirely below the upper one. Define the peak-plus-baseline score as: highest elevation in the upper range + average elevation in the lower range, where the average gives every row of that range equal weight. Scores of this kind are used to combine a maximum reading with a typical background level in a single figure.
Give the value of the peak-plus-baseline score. 49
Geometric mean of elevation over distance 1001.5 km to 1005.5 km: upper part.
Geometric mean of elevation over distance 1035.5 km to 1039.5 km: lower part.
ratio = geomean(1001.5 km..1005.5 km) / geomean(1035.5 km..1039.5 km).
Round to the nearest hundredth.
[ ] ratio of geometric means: 1.99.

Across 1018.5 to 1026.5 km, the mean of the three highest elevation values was 24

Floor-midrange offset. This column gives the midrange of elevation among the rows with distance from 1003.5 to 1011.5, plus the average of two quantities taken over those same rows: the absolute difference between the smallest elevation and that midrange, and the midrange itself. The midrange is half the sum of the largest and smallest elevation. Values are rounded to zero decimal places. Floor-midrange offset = 46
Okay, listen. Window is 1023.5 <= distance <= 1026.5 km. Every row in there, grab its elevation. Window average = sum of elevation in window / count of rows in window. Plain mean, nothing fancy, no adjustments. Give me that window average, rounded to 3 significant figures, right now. 20.9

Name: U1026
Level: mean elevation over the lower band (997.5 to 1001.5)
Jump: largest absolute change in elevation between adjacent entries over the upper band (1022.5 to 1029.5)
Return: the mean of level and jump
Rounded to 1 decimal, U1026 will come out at 15.7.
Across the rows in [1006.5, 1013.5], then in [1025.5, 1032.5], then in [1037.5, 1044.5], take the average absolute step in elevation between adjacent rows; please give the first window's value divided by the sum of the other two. 0.48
